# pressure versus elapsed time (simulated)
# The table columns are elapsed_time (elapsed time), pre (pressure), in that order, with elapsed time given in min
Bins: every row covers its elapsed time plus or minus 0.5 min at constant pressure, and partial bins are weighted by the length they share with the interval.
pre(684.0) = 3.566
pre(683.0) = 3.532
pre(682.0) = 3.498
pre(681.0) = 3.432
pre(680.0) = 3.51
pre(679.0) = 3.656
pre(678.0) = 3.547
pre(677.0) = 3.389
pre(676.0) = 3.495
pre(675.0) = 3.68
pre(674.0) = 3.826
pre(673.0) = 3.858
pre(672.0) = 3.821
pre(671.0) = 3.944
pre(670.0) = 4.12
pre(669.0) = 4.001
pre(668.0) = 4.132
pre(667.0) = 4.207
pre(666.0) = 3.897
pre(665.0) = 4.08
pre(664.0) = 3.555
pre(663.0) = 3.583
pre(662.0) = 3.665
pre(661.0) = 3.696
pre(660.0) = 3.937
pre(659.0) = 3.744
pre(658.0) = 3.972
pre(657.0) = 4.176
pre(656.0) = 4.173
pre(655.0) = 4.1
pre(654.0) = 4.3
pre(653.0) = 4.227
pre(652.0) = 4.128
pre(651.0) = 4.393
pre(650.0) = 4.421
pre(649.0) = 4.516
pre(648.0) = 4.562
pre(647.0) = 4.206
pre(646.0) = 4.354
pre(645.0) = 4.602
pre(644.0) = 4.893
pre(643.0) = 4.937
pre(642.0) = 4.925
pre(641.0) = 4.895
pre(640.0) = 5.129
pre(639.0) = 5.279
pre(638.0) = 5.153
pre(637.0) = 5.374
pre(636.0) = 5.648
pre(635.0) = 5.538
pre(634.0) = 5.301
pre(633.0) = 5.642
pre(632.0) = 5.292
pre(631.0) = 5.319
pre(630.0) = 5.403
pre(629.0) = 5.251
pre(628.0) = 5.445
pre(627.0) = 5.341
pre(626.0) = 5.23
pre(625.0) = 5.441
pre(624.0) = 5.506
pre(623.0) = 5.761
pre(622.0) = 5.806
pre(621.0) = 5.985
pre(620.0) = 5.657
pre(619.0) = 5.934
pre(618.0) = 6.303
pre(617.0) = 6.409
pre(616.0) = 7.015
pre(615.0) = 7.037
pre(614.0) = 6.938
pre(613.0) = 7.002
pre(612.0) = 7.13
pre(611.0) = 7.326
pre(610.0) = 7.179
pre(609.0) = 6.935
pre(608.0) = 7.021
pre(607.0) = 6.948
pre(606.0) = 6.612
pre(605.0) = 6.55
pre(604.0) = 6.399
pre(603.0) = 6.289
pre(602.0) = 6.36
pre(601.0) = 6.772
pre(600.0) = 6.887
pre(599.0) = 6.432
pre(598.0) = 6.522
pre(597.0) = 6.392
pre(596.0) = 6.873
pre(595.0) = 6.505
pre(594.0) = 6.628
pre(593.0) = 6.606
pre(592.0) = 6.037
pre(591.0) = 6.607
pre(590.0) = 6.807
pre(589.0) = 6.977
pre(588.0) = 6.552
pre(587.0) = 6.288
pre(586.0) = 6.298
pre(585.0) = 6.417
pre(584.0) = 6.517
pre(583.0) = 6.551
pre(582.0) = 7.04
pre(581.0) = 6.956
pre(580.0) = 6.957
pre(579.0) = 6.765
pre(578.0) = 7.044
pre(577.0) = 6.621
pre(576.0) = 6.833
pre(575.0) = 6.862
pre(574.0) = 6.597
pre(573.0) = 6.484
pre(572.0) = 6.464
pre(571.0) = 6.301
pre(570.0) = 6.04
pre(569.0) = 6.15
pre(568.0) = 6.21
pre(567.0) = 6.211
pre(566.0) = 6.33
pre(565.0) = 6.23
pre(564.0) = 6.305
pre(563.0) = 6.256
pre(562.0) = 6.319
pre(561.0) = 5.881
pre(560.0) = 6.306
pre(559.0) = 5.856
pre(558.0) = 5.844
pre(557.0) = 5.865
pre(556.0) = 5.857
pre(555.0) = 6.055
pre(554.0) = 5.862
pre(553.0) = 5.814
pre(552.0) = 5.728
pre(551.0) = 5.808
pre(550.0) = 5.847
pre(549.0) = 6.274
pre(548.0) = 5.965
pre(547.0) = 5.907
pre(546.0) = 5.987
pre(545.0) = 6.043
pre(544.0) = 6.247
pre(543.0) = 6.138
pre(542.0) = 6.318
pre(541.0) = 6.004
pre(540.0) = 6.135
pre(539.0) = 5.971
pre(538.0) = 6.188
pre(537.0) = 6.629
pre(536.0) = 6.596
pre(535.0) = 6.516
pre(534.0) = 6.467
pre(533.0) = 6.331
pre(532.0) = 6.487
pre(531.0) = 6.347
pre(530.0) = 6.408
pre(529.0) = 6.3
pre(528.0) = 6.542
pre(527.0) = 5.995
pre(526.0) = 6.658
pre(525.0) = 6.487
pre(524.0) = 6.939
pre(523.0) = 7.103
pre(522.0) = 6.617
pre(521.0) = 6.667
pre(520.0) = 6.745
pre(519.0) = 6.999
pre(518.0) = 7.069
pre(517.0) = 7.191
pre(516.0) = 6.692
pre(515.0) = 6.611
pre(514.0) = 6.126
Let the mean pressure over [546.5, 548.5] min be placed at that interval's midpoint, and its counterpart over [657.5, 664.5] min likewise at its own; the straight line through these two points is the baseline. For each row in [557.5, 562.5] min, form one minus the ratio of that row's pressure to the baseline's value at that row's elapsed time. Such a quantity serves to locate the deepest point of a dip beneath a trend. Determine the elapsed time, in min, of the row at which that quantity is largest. 558.0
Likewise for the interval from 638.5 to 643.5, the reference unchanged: 641.0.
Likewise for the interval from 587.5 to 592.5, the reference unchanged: 592.0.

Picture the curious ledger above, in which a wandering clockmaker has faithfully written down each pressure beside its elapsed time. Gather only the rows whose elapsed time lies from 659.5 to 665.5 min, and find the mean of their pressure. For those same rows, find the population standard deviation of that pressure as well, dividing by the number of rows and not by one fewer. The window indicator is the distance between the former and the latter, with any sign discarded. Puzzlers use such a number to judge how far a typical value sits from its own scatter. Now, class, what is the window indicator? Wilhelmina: 3.6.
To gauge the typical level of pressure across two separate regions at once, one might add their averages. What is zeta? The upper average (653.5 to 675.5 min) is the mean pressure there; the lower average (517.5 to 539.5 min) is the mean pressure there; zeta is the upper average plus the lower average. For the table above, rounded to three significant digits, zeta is 10.5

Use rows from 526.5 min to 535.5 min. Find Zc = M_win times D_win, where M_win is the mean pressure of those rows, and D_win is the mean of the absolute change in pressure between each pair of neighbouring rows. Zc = 1.1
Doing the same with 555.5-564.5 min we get 1.1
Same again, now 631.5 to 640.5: 1.2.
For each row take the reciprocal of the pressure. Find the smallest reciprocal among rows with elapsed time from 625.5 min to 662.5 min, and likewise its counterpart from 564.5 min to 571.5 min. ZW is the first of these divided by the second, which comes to 1.1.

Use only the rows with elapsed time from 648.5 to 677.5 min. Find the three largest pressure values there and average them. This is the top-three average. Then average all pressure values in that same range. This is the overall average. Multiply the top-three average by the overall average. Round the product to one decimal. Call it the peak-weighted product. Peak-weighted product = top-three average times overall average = 17.6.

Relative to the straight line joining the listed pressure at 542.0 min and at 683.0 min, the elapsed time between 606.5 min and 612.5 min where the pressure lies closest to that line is 607.0 min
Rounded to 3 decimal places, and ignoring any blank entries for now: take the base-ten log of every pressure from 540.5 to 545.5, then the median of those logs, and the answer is 0.788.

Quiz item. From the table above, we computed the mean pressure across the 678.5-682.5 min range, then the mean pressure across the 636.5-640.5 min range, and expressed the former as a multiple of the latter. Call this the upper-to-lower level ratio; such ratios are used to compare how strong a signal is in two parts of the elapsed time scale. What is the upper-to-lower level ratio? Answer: 0.67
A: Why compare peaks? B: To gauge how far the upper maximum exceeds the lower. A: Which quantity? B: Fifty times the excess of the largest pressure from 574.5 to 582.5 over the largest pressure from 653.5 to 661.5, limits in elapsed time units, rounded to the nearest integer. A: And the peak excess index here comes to 137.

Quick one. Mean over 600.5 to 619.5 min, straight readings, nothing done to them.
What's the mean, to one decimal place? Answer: 6.7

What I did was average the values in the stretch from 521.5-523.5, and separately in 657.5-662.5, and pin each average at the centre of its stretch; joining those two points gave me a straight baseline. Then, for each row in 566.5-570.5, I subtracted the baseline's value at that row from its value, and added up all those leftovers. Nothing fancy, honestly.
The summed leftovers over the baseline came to 1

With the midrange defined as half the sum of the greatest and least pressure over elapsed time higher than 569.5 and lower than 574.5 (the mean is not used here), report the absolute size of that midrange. 6.32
